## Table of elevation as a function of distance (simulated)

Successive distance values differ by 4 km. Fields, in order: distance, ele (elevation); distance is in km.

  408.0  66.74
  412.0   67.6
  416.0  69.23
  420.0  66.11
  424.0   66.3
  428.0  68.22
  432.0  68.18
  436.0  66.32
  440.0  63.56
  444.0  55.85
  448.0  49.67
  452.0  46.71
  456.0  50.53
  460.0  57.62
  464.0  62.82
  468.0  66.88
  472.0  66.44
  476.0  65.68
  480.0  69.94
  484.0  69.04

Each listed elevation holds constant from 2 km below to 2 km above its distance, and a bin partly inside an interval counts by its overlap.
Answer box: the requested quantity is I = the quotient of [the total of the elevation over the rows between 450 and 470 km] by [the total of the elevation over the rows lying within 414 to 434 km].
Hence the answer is 0.84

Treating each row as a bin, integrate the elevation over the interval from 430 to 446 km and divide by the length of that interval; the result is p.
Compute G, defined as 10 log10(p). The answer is 18.0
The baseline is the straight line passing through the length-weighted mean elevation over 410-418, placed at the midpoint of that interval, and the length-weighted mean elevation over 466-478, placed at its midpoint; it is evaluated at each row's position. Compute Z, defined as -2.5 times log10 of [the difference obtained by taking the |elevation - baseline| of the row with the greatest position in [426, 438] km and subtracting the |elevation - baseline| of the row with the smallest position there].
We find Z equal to 0.0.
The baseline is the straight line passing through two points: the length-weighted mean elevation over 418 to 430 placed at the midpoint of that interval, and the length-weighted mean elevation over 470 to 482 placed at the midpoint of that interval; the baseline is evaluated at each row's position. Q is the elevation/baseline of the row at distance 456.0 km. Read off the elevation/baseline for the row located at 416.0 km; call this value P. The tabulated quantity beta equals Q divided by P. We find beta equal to 0.73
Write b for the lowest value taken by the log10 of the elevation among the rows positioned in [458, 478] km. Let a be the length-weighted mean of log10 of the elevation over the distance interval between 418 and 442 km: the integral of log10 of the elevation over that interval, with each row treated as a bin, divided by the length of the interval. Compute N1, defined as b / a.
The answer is 0.97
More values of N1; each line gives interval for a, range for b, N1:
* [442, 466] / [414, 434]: 1.05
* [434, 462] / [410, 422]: 1.04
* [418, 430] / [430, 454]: 0.91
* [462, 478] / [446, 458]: 0.92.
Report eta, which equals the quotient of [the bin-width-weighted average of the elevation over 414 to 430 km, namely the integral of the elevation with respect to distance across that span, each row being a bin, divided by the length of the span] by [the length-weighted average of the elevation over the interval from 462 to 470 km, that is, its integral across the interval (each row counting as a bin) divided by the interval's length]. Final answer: 1.04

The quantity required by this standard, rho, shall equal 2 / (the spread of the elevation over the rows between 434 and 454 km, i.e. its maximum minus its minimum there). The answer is 0.10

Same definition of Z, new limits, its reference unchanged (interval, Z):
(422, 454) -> -3.2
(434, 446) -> -2.5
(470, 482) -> -1.4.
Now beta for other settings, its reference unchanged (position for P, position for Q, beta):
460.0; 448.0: 0.86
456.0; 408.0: 1.33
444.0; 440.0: 1.14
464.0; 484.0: 1.10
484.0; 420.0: 0.97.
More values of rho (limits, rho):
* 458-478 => 0.22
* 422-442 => 0.43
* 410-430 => 0.64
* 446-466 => 0.12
